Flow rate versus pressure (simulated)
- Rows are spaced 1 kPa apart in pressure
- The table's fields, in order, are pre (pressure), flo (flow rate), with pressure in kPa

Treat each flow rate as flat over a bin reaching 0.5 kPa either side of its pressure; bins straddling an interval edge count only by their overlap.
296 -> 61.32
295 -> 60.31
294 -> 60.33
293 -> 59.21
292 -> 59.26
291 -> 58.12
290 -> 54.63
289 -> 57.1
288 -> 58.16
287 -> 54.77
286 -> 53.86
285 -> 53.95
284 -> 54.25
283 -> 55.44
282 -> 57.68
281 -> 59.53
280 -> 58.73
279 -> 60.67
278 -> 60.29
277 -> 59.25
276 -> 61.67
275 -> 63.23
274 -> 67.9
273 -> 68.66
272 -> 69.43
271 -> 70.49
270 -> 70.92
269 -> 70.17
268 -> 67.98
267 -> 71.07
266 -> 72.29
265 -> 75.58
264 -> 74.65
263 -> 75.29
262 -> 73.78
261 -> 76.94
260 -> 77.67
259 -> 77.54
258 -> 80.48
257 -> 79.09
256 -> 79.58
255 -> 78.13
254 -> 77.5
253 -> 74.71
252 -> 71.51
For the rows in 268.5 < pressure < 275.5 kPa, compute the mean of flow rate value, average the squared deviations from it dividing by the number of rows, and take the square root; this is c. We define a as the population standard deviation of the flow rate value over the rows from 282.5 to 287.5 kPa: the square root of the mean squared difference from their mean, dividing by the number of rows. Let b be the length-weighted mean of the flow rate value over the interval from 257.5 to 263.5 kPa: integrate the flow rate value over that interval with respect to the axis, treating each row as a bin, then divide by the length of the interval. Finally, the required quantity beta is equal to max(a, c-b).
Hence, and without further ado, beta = 0.6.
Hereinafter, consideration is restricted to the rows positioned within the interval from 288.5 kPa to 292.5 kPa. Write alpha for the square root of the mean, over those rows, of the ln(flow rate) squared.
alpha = 4.05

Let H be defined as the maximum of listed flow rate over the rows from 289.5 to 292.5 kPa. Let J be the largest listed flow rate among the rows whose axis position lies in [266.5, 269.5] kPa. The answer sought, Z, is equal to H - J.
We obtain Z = -12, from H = 59.26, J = 71.07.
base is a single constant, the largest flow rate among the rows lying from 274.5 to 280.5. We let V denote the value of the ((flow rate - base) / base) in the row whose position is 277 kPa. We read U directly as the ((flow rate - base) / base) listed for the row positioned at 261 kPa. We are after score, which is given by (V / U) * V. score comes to 0.018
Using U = 0.217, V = -0.063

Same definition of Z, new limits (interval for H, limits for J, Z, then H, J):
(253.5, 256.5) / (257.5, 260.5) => -1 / 79.58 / 80.48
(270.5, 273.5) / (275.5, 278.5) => 9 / 70.49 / 61.67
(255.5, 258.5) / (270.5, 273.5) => 10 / 80.48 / 70.49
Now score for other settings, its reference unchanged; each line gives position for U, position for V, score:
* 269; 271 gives 0.120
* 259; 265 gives 0.169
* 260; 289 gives 0.041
